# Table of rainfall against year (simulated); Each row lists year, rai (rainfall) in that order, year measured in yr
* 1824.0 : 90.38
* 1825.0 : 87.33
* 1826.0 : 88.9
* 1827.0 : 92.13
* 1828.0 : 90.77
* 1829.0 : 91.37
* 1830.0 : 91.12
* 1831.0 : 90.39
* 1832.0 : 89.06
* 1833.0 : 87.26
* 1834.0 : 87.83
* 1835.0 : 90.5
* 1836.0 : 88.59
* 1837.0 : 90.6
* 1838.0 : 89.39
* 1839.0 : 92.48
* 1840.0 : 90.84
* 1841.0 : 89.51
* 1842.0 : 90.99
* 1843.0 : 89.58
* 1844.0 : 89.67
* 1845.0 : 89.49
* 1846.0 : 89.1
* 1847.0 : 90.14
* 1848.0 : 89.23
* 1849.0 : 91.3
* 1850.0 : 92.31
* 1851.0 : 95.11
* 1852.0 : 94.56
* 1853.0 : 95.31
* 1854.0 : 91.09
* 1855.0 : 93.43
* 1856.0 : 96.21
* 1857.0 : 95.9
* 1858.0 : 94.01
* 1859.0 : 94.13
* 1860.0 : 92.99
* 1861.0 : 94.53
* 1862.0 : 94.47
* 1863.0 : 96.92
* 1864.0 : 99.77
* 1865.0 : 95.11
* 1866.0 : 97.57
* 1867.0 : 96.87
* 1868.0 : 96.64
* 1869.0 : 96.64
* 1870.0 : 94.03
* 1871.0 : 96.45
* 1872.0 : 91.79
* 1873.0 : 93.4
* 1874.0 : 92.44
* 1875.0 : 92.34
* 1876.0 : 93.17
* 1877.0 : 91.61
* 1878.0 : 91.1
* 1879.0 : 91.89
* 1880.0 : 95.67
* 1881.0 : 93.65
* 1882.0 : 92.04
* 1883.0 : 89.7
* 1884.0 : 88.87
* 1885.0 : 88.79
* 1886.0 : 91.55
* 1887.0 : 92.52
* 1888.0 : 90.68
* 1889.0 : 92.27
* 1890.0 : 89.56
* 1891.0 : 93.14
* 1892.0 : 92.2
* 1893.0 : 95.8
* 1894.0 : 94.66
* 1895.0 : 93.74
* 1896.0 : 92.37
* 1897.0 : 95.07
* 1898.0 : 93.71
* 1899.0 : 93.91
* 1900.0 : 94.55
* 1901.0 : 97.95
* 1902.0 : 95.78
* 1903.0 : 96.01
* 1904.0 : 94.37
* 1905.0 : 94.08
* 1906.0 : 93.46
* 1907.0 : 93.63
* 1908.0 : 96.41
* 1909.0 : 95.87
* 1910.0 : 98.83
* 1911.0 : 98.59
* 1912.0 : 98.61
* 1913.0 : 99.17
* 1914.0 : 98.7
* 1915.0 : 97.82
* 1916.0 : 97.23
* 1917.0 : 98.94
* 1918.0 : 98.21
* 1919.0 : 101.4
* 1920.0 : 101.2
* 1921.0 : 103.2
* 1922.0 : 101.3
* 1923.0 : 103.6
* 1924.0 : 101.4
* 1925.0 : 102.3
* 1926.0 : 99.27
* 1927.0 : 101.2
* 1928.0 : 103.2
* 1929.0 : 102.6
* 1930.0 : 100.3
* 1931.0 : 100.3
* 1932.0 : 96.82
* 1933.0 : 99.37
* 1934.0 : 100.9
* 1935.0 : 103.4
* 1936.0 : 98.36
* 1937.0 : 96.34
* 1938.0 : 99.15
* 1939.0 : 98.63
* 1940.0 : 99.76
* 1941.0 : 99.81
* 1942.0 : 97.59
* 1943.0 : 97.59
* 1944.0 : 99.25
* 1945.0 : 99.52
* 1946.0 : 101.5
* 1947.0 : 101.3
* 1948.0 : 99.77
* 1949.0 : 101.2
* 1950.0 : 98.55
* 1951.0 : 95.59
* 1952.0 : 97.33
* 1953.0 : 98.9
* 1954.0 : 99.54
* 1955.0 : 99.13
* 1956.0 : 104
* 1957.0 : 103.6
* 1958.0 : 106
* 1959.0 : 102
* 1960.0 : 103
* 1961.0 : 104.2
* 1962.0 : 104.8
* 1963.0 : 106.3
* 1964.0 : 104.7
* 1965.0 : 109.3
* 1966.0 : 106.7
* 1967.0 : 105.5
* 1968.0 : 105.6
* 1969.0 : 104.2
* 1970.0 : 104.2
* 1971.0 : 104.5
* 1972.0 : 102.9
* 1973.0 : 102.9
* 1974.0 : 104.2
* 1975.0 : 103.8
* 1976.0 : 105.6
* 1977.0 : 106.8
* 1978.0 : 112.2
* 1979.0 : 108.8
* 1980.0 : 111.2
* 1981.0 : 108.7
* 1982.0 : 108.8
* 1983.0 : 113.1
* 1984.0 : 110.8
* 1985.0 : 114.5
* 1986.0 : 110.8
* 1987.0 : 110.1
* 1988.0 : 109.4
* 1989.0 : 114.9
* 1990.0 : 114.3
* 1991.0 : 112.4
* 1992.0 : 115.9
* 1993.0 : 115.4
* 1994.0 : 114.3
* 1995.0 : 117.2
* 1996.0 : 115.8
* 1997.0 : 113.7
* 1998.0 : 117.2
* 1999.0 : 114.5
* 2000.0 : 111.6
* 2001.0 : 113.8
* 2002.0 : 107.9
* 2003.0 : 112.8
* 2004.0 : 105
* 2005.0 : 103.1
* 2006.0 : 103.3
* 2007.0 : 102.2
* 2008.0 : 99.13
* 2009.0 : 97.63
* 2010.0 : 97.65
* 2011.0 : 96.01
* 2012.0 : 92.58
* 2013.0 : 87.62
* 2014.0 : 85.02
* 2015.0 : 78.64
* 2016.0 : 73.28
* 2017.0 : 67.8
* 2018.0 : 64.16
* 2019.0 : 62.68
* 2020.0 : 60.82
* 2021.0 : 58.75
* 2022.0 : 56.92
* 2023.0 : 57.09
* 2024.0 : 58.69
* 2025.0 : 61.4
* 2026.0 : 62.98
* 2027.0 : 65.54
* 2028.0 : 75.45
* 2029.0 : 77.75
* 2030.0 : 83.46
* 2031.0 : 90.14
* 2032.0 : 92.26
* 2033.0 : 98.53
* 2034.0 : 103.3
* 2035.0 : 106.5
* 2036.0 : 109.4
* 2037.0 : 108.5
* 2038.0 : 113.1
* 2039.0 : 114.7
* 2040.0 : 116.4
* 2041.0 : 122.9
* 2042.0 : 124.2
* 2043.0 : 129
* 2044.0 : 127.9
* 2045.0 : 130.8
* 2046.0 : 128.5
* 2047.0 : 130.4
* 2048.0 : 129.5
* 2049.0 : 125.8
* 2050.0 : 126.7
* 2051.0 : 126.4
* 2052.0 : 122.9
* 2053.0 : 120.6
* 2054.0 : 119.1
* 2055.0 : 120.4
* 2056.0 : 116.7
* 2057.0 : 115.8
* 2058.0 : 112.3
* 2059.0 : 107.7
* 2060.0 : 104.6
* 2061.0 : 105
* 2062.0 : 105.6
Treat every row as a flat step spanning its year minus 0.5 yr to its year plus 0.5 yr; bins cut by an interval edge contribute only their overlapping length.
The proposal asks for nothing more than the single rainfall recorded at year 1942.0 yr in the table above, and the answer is 97.59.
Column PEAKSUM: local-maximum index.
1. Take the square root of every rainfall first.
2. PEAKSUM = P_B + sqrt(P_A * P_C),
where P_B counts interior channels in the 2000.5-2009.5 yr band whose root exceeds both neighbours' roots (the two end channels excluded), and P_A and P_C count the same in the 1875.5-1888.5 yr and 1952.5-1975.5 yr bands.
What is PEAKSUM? 6.0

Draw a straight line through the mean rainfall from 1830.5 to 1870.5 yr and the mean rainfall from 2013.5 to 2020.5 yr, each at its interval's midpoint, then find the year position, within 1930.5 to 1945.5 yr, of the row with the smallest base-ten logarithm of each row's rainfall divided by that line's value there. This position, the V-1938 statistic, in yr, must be 1932.0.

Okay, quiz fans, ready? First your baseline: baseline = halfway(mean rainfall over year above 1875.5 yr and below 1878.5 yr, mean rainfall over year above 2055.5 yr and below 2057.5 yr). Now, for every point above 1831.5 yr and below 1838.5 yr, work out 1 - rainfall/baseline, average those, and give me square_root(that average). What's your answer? 0.38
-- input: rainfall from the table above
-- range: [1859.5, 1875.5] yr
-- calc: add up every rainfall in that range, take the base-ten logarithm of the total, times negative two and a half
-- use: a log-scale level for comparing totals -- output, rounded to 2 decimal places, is -7.96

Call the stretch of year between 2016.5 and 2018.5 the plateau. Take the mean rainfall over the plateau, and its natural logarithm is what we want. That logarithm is 4.19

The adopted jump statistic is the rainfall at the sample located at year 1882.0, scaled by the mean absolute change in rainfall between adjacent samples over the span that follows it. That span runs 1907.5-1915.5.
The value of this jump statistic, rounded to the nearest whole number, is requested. 114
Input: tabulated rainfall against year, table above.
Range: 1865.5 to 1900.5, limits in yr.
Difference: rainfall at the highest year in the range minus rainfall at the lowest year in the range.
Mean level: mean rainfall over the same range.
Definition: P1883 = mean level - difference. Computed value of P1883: 96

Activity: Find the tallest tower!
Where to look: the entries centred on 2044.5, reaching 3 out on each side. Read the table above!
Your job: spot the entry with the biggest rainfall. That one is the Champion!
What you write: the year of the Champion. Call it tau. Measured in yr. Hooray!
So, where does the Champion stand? 2045.0 yr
